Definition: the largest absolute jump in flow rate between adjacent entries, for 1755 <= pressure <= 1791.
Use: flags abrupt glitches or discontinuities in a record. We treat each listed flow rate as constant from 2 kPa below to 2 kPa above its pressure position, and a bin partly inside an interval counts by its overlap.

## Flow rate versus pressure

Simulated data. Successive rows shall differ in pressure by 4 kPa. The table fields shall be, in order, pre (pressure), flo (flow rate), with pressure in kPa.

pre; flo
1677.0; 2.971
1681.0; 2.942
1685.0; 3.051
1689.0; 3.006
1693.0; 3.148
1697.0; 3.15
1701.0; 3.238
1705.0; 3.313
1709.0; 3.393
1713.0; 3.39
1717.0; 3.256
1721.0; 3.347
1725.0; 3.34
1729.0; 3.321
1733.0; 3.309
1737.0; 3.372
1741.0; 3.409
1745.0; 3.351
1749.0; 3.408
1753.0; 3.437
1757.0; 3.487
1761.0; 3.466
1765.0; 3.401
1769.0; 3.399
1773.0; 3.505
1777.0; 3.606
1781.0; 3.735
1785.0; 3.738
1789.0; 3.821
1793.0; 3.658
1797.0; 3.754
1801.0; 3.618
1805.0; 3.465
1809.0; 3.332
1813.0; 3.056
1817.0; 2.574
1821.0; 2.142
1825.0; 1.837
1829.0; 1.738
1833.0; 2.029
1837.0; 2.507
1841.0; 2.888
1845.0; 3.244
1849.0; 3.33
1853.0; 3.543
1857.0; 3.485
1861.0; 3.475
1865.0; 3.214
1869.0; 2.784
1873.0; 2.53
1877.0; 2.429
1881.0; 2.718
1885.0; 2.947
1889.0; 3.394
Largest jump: 0.13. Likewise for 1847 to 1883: 0.43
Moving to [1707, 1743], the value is 0.13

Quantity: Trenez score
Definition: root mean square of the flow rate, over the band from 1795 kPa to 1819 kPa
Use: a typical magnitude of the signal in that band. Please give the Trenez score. 3.32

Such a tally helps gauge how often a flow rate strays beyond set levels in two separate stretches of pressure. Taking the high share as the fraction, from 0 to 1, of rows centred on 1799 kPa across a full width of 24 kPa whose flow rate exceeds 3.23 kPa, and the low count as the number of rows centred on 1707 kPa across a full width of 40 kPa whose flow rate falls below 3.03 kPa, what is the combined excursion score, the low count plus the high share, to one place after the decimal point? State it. 2.0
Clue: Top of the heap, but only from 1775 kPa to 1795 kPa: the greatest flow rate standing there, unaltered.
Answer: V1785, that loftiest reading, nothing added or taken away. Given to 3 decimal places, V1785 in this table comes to 3.821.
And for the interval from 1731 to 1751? 3.409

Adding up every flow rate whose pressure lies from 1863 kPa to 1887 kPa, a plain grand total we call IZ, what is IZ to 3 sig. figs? 16.6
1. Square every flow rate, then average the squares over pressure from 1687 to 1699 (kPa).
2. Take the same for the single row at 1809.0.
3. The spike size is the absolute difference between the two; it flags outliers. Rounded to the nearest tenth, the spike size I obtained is 1.5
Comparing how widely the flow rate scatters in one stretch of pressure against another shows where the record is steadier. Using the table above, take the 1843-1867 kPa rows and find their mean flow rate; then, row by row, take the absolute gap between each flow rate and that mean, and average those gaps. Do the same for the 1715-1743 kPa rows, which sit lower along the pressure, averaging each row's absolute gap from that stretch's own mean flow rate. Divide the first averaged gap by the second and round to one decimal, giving 3.4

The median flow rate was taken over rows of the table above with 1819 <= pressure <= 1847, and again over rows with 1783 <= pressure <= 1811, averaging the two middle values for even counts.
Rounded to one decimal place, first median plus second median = 5.8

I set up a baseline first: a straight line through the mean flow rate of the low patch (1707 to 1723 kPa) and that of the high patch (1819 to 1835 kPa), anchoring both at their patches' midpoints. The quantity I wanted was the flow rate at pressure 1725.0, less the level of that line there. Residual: 0.12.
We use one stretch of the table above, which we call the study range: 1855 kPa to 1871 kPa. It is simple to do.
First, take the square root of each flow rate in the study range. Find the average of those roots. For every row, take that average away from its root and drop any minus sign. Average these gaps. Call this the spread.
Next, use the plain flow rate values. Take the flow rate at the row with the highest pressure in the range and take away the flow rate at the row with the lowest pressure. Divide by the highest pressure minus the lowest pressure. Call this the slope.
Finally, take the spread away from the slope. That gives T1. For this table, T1 -0.13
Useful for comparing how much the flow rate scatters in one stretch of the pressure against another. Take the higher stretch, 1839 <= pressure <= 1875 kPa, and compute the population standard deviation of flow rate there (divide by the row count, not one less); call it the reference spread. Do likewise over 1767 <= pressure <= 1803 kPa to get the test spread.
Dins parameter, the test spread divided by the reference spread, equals 0.38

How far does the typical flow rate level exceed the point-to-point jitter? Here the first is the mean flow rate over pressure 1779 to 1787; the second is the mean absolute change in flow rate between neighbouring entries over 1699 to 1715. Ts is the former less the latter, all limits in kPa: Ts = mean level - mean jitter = 3.68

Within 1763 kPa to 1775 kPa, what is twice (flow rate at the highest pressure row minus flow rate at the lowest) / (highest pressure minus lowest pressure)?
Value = 0.026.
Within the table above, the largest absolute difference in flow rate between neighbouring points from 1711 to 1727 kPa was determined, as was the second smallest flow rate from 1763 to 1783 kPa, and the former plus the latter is 3.5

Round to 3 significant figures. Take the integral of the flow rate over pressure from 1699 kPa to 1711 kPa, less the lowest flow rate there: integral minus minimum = 36.5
